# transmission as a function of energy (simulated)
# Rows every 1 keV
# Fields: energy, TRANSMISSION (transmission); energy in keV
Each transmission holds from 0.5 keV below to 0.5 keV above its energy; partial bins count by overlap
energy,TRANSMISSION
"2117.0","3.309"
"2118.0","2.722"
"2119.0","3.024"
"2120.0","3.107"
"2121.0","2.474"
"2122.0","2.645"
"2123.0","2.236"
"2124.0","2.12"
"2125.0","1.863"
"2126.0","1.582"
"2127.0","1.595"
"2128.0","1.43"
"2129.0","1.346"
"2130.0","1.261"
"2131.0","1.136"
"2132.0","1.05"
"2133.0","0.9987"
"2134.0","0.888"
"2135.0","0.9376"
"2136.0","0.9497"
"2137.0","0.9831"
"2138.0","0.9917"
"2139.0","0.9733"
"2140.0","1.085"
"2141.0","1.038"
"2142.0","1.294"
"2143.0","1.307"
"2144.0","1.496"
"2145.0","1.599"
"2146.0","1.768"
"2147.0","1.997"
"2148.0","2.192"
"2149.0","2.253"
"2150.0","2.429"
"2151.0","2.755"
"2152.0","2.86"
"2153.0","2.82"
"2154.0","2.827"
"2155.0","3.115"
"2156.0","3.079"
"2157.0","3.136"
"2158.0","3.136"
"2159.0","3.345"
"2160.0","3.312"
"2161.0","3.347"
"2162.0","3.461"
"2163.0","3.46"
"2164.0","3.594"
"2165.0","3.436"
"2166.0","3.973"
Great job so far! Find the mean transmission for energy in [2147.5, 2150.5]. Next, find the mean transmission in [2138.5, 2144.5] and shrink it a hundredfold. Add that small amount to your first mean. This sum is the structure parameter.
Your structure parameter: 2.30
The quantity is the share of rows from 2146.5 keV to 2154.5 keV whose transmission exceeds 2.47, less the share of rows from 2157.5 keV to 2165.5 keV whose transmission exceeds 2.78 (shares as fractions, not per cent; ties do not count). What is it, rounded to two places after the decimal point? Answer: -0.50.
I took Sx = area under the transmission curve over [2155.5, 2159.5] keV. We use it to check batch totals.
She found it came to 12.7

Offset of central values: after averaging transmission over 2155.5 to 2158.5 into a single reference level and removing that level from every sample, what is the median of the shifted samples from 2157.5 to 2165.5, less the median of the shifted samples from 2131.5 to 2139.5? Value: 2.4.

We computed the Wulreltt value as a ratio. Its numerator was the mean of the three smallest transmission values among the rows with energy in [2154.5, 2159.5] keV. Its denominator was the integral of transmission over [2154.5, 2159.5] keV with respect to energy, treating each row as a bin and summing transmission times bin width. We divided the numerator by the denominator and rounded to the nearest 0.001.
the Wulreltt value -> 0.197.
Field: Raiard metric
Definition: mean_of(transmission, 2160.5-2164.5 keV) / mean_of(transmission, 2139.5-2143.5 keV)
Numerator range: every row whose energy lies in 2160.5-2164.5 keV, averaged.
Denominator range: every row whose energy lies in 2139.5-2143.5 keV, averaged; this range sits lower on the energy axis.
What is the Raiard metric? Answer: 2.9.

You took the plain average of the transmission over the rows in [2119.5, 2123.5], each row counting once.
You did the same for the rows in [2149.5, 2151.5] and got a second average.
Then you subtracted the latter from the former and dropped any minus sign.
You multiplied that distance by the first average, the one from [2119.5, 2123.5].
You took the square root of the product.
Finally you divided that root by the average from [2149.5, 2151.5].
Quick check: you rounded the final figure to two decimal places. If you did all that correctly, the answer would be 0.10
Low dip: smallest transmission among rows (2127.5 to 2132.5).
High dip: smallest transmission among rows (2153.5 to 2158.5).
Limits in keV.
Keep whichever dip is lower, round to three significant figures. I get 1.05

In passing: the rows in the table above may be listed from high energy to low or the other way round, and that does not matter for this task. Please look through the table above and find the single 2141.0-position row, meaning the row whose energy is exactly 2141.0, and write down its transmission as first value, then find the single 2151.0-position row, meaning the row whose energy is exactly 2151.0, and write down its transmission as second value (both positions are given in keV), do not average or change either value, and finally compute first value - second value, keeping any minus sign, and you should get -1.7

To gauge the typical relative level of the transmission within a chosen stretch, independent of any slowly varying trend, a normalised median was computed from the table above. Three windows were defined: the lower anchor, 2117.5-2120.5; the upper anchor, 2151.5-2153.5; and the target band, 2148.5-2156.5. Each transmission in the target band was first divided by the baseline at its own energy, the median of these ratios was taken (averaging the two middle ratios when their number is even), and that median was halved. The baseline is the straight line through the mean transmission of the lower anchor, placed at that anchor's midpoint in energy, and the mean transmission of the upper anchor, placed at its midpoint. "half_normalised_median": 0.50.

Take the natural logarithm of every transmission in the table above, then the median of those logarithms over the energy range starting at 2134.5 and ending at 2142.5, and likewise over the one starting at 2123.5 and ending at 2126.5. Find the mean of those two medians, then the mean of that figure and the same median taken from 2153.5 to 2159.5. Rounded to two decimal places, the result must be 0.72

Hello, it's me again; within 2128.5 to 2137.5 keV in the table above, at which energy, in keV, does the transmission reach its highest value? 2129.0 keV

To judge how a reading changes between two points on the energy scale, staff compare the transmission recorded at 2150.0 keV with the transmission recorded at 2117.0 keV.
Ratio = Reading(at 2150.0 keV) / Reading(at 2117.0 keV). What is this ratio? 0.73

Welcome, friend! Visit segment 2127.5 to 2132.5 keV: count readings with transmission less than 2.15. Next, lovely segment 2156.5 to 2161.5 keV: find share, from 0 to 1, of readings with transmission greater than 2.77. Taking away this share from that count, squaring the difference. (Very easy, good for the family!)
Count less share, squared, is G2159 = 16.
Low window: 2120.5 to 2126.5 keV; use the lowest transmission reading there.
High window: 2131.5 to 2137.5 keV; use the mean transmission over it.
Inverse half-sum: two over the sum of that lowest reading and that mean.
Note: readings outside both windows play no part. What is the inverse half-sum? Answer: 0.78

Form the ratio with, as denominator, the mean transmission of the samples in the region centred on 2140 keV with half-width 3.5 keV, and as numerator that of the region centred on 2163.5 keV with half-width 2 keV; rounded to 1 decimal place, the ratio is 3.2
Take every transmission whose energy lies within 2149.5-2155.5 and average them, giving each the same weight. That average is 2.8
